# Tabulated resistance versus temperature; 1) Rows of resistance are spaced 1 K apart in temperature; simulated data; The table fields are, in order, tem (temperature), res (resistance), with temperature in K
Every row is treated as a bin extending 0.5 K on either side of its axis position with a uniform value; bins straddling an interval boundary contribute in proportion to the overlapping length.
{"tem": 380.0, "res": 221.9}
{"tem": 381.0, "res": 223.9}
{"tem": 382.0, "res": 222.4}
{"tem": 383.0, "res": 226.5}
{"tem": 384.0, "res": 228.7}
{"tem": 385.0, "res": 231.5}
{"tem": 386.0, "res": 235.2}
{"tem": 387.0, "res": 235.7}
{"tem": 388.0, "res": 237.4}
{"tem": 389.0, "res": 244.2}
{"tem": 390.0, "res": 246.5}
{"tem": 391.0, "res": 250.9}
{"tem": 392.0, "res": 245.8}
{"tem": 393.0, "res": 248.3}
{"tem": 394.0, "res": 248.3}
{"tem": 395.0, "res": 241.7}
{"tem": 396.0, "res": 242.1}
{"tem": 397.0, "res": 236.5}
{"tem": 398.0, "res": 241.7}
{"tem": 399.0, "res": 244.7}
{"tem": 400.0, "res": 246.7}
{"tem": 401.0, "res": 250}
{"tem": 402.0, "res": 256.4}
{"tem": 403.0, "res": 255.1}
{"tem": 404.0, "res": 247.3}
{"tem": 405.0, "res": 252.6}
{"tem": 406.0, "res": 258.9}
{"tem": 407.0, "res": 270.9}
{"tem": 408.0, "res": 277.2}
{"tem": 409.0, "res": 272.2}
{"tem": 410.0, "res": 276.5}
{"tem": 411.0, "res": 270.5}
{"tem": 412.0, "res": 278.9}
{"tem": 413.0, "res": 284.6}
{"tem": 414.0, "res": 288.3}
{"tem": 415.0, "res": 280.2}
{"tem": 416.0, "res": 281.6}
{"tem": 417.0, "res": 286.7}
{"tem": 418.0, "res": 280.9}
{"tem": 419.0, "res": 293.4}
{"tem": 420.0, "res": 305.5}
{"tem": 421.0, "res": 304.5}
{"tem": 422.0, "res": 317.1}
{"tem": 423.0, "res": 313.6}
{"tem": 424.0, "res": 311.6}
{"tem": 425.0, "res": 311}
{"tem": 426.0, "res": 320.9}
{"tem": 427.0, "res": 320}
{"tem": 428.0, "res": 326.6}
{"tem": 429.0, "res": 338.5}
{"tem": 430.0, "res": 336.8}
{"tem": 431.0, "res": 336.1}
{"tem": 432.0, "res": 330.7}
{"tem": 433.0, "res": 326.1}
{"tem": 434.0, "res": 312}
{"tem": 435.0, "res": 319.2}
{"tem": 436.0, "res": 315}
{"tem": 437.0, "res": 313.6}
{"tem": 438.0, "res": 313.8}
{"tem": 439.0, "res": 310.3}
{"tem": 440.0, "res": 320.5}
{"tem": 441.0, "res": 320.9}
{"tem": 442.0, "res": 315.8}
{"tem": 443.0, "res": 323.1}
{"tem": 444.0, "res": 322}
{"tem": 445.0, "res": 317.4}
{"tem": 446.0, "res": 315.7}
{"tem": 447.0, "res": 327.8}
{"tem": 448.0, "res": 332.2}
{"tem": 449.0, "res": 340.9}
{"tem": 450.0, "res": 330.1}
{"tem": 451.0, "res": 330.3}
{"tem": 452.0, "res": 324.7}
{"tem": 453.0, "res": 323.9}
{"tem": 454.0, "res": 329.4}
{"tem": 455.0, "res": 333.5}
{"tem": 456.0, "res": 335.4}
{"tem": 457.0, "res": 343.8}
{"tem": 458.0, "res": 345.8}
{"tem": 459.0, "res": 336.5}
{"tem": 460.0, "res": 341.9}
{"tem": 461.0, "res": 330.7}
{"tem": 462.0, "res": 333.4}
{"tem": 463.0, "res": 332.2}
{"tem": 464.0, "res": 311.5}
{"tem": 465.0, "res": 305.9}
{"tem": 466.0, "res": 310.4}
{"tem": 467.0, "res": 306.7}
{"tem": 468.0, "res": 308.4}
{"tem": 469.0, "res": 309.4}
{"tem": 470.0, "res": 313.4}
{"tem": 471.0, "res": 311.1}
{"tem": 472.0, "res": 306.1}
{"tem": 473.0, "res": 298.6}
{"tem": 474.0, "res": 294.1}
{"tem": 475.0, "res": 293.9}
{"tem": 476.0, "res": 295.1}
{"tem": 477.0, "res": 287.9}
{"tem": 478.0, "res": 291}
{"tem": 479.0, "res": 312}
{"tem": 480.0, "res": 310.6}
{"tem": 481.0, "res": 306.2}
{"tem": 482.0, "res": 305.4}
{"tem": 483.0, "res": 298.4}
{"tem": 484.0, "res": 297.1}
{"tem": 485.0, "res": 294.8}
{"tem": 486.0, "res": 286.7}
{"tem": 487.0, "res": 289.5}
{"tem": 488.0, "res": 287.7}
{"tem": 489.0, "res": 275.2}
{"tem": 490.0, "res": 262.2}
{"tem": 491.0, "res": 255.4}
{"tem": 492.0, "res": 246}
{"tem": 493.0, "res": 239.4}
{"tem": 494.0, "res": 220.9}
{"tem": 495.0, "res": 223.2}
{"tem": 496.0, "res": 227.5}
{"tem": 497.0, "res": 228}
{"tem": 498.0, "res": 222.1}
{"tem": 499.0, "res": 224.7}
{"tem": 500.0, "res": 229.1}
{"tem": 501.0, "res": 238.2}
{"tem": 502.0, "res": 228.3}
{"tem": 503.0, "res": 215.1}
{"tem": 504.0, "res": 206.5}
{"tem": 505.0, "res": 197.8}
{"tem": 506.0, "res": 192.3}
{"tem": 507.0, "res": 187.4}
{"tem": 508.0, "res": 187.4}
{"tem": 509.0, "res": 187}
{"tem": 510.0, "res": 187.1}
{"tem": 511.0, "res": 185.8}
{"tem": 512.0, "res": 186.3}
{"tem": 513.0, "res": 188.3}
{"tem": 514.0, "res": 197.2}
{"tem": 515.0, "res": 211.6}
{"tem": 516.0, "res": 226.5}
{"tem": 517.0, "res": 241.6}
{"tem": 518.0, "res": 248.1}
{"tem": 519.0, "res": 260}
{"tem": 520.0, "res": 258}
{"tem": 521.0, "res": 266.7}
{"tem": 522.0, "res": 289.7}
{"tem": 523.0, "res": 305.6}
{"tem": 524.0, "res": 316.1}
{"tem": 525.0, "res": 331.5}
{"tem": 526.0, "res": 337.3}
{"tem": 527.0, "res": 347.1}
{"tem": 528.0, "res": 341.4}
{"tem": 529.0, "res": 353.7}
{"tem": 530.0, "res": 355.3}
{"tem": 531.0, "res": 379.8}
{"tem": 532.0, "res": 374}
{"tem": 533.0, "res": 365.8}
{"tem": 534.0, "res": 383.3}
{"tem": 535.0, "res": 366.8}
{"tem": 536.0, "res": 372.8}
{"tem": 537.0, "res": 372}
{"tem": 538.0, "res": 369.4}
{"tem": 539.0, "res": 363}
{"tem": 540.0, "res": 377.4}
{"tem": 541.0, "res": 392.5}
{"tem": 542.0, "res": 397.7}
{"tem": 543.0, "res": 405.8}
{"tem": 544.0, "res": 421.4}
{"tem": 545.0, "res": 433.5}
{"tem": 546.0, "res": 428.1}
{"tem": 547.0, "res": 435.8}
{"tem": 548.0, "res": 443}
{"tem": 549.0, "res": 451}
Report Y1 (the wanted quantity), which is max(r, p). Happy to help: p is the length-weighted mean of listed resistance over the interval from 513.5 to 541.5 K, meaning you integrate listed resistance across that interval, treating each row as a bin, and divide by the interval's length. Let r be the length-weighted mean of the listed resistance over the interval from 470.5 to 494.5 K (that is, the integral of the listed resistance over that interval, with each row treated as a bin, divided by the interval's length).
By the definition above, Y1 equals 322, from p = 322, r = 286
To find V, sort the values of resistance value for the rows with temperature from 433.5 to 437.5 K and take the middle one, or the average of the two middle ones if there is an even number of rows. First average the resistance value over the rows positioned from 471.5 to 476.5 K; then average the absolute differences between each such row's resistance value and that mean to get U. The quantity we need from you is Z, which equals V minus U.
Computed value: 310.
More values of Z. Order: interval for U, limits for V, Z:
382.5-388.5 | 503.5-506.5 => 194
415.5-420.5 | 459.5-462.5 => 326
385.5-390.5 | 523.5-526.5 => 327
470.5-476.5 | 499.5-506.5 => 209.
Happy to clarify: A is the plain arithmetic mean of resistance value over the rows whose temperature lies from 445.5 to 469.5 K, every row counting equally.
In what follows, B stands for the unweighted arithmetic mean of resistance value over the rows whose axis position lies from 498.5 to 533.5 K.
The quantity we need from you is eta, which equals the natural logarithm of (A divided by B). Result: 0.23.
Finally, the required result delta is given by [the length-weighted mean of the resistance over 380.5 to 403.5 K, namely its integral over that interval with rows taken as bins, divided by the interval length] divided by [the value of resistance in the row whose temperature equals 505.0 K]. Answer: 1.22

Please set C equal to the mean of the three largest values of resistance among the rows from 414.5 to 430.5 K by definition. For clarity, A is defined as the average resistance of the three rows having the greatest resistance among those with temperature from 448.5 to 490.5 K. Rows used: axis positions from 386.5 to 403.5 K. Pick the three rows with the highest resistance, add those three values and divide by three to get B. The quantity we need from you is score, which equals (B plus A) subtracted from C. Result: -264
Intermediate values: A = 344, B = 254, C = 334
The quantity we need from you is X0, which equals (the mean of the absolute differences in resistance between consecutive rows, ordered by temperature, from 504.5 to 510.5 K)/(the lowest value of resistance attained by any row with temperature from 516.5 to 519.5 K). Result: 0.009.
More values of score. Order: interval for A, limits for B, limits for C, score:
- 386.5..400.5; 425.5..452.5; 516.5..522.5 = -316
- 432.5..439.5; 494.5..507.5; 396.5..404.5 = -298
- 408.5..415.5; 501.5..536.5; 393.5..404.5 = -410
